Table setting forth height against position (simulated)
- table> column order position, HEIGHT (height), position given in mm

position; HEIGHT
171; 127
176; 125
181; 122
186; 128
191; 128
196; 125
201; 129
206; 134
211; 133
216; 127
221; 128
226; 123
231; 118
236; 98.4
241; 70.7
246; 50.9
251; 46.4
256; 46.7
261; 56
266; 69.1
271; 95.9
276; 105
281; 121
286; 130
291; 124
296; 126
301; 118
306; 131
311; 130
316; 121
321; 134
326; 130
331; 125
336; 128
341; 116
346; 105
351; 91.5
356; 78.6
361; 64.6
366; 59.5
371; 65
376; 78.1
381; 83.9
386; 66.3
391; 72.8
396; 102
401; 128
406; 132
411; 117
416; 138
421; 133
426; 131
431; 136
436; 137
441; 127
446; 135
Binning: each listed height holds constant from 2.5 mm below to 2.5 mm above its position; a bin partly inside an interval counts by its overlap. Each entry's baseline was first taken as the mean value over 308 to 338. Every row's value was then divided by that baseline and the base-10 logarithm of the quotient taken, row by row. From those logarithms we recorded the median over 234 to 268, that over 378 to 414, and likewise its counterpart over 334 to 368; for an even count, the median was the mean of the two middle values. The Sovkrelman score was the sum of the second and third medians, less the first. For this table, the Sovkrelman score 0.1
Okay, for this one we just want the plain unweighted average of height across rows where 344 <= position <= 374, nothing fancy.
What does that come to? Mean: 77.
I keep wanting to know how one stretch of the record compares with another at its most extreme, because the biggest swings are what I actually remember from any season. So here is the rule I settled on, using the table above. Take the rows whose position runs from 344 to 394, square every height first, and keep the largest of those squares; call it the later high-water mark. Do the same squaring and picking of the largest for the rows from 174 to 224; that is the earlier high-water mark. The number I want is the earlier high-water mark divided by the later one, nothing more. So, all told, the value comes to 1.63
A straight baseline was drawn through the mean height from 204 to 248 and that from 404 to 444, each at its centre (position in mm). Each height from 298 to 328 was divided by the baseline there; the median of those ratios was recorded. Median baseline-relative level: 1.09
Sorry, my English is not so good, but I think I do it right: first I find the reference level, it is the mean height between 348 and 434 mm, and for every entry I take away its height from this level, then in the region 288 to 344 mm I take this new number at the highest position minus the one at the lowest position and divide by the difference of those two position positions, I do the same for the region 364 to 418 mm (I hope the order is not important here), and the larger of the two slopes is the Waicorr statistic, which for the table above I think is 0.2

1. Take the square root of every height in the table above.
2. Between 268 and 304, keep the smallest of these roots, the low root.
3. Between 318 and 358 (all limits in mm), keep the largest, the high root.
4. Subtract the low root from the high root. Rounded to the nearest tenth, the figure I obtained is 1.8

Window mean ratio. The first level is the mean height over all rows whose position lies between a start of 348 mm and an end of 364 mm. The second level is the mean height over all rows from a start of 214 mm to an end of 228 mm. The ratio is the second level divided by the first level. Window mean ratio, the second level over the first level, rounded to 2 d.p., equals 1.61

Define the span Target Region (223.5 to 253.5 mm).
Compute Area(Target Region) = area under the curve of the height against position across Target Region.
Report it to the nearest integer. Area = 2537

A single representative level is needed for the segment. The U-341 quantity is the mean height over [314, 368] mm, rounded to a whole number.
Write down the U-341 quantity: 105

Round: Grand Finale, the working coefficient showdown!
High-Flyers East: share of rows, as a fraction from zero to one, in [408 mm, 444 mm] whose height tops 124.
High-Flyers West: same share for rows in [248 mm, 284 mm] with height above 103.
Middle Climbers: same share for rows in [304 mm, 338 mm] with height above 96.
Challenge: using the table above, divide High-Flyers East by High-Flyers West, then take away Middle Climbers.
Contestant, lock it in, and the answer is 2.0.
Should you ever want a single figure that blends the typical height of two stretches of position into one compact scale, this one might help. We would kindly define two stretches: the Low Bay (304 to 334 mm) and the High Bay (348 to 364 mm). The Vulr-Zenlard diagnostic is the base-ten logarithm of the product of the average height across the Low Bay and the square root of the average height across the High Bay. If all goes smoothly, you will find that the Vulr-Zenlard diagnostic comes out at 3.06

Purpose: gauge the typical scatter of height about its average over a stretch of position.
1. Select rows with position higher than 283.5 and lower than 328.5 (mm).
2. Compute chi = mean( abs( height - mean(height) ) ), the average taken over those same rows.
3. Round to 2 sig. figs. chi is 4.3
